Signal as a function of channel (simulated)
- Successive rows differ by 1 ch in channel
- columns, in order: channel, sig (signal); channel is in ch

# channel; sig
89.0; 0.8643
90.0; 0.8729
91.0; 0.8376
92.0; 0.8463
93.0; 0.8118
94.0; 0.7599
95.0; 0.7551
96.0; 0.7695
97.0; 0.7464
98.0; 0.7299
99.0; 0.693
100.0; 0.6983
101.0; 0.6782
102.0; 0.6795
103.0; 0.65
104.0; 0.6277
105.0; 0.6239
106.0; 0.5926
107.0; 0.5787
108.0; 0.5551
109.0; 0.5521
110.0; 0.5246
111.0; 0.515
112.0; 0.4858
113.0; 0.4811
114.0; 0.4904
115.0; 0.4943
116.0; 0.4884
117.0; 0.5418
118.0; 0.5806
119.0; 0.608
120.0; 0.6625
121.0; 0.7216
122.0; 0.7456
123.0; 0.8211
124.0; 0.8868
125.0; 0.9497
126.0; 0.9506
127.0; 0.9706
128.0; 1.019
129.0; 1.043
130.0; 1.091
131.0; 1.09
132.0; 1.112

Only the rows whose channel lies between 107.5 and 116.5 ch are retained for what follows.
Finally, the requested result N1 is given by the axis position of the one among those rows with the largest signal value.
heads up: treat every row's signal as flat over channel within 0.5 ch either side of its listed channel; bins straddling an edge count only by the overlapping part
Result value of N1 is 108.0 ch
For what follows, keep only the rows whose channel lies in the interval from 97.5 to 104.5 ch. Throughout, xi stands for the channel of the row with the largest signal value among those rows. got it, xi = 98.0 ch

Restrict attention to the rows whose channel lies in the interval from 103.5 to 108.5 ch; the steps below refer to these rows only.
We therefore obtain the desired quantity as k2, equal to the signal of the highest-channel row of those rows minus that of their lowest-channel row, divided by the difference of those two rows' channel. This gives -0.018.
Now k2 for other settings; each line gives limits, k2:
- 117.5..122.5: 0.041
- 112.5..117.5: 0.015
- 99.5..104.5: -0.018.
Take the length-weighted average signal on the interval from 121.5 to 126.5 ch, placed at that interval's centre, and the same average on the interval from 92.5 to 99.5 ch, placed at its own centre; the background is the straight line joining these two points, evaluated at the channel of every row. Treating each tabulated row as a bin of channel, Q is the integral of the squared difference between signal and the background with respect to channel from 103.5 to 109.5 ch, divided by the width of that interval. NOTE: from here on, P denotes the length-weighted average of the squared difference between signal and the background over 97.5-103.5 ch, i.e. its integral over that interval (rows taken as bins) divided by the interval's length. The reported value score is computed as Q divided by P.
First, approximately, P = 0.01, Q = 0.045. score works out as 5.69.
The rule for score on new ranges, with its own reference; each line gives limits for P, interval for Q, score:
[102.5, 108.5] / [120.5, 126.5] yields 0.20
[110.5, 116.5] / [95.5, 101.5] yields 0.03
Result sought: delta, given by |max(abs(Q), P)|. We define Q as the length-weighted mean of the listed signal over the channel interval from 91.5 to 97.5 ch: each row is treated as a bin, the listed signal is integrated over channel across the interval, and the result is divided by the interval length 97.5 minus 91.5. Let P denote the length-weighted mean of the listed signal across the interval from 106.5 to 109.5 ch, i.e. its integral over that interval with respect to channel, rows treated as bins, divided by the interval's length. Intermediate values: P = 0.56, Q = 0.78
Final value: 0.78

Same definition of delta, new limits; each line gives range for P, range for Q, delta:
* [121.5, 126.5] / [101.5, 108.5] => 0.87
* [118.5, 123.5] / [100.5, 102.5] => 0.71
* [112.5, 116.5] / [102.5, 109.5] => 0.60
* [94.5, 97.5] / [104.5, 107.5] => 0.76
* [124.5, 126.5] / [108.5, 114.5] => 0.95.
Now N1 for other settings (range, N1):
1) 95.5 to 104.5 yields 96.0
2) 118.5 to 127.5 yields 127.0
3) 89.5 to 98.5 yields 90.0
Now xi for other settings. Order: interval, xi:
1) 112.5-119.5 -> 119.0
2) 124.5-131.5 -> 130.0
